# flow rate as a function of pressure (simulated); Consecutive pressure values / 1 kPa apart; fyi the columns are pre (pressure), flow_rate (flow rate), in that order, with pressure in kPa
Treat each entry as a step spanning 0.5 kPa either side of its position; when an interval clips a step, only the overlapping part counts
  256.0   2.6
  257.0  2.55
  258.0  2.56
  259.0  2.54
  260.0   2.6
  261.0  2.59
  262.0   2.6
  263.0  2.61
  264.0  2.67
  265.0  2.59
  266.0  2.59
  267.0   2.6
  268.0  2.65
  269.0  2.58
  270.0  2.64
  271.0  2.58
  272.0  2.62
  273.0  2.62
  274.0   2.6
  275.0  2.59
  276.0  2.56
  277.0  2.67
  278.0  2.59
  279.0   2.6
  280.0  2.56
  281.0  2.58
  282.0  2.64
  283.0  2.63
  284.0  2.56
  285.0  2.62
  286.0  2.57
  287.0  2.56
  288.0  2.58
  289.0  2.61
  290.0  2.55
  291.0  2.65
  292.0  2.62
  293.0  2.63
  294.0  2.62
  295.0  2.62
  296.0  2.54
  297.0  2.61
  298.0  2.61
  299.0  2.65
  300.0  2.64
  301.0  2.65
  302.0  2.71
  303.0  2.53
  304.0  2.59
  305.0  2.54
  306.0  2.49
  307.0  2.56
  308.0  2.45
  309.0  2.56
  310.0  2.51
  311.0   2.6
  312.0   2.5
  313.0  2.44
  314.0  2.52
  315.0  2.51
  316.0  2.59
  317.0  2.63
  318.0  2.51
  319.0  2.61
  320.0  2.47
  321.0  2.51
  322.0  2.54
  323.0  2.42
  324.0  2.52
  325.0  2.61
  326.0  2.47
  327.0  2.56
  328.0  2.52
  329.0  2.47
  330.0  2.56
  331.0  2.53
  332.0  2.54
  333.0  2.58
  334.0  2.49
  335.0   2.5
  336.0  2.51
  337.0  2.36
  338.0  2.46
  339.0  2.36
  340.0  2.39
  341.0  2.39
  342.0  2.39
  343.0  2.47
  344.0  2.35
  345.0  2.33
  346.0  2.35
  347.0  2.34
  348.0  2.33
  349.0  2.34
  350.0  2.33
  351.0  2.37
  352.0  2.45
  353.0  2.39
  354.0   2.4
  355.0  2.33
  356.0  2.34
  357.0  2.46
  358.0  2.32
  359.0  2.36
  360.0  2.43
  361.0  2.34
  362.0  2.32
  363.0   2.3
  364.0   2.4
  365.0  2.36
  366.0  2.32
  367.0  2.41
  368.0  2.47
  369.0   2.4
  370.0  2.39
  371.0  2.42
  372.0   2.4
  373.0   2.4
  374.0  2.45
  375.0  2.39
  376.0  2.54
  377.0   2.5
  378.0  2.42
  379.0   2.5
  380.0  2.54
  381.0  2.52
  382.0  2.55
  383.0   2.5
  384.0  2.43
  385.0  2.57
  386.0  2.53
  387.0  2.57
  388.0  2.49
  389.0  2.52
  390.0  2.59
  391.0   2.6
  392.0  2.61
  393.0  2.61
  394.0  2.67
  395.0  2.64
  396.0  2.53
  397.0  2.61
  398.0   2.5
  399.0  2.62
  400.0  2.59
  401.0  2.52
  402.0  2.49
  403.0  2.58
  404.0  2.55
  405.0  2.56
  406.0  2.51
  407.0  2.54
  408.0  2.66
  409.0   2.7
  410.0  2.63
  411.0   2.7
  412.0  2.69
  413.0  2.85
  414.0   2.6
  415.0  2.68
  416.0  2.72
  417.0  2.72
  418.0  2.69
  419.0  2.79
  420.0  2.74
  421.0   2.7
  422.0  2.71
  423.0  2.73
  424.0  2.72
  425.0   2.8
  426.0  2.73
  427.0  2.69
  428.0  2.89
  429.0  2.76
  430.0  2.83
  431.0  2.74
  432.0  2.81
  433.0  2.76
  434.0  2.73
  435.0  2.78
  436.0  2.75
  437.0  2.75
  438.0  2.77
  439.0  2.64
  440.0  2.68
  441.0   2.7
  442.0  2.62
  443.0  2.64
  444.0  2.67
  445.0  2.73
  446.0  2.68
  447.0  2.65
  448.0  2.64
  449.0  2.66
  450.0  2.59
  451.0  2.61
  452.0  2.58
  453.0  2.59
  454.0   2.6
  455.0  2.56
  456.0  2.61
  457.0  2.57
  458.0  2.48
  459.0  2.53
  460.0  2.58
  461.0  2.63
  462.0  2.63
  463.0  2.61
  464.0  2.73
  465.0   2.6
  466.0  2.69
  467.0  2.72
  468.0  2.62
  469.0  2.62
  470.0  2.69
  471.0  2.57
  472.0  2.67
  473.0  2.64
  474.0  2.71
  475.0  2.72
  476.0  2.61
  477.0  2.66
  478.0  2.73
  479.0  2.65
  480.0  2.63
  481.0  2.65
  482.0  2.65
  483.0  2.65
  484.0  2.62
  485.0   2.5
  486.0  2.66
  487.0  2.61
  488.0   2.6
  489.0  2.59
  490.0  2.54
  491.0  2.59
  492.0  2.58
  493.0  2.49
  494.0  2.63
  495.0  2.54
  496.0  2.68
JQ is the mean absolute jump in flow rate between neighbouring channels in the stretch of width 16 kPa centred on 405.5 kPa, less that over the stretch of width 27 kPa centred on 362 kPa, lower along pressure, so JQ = 0.010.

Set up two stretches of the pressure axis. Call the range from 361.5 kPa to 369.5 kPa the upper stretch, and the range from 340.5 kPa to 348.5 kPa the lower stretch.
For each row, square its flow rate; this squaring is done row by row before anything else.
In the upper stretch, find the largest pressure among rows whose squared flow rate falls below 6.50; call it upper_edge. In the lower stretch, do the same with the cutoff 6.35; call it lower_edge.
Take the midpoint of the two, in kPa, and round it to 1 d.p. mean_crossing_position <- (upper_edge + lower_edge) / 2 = 358.5 kPa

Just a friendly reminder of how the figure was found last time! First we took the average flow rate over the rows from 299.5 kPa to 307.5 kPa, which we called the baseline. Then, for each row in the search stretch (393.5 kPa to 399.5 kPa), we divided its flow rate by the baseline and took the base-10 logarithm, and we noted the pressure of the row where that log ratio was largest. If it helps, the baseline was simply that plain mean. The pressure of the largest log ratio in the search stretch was 394.0 kPa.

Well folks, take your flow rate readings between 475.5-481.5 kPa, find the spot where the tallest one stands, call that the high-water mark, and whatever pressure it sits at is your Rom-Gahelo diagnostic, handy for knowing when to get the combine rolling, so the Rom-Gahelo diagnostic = 478.0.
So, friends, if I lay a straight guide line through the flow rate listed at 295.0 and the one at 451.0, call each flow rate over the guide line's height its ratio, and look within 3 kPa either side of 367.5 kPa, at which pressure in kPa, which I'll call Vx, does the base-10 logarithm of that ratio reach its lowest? 366.0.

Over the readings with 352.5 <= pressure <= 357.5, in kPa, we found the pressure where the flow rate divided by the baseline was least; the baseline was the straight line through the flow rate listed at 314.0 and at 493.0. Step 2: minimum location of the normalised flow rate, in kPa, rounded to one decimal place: 355.0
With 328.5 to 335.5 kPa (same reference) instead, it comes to 329.0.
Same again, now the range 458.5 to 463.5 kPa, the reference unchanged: 459.0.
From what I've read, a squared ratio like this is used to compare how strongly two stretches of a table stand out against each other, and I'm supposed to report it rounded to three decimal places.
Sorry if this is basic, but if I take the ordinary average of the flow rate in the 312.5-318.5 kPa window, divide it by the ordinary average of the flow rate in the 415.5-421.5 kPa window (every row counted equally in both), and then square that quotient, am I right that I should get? 0.863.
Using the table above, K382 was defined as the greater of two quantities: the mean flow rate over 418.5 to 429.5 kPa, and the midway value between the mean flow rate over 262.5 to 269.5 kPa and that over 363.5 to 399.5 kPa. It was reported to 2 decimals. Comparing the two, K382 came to 2.75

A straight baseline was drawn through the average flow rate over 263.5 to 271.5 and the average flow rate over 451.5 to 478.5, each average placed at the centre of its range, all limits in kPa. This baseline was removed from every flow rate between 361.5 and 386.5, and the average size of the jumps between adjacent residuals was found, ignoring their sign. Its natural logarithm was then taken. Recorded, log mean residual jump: -2.89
